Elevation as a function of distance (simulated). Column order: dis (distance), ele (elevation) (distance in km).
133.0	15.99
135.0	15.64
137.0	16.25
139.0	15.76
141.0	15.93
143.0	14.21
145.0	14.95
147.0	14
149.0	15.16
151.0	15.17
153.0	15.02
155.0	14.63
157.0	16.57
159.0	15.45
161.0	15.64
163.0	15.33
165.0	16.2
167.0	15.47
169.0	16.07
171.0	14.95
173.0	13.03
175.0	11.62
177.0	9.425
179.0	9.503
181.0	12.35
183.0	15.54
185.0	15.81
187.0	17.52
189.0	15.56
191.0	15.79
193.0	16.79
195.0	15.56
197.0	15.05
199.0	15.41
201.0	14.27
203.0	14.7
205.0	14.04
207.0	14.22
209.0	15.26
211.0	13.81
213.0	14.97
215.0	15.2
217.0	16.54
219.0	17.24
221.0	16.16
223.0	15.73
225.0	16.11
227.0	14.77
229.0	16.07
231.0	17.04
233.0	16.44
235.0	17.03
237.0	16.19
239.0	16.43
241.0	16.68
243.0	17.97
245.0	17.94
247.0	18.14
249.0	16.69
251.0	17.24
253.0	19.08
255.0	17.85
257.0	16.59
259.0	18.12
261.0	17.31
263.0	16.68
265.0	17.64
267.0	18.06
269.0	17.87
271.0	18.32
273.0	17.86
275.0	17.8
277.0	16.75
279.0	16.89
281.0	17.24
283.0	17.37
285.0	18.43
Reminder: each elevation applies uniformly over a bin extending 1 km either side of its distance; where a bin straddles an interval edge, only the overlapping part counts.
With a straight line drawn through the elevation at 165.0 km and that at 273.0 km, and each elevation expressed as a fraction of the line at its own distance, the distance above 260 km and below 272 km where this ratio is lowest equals 263.0 km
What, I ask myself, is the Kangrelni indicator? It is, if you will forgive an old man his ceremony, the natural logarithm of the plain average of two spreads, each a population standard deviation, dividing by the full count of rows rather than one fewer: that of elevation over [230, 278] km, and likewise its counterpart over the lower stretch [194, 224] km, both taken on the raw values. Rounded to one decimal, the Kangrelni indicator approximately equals -0.2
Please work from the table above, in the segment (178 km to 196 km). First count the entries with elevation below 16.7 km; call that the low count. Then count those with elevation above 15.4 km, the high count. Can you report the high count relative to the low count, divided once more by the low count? 0.14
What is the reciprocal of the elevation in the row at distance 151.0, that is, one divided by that 0.066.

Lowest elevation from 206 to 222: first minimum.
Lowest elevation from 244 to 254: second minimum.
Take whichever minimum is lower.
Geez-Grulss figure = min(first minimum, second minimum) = 13.8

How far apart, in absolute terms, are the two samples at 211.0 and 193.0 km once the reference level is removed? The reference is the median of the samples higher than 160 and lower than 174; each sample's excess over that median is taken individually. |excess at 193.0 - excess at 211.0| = 3.0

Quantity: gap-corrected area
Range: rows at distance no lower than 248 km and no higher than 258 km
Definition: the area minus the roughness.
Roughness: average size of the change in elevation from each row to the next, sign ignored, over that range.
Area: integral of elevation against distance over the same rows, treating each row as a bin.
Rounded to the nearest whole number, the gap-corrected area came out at 174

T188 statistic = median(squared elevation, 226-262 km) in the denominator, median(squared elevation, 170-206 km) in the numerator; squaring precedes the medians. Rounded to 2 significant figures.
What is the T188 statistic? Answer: 0.78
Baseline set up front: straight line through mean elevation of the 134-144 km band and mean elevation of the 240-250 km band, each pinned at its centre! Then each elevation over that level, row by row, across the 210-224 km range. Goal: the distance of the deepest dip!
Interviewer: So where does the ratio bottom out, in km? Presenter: 211.0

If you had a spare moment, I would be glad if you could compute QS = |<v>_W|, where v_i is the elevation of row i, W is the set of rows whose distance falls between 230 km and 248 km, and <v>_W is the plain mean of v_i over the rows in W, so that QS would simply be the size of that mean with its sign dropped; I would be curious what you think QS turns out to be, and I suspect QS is 17.1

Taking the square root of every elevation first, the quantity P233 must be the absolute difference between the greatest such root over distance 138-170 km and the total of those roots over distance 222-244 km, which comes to 40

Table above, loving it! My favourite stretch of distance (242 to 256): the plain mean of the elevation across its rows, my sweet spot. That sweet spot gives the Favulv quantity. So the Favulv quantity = 17.8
